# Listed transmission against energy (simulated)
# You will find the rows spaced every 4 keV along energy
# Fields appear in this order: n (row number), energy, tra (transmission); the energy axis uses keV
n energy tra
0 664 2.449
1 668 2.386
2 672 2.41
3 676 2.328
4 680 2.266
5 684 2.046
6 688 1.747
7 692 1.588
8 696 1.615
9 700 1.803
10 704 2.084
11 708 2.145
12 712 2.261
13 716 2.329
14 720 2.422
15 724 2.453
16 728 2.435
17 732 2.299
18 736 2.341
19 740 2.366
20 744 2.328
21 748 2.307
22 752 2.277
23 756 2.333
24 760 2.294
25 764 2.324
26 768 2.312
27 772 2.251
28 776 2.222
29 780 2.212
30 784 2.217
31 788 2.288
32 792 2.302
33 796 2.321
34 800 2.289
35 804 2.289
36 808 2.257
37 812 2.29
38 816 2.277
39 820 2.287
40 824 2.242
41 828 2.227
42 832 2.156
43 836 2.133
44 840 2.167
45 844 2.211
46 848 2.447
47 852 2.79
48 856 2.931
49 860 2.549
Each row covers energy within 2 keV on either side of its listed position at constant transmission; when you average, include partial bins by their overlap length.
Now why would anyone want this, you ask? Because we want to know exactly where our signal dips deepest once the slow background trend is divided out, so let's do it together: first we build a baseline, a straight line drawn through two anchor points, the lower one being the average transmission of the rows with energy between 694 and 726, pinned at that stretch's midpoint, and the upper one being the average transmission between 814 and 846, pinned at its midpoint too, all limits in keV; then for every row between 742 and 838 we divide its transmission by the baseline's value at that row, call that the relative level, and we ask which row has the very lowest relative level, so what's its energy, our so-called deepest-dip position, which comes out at 836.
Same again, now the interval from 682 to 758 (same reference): 692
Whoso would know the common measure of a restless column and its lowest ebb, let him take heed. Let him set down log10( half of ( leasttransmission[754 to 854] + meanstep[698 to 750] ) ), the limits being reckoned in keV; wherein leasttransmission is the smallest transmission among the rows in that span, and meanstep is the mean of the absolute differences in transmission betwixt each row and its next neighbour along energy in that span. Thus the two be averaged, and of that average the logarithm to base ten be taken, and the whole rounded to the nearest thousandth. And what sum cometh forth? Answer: 0.043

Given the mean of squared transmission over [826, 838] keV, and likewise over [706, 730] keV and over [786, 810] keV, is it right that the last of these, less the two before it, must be -5.0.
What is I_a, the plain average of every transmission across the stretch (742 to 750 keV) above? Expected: 2.32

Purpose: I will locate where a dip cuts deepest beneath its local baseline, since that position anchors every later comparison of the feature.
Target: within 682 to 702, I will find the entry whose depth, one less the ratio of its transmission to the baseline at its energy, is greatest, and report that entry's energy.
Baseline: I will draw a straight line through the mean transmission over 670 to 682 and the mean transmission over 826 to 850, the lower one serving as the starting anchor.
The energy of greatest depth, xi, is 692 keV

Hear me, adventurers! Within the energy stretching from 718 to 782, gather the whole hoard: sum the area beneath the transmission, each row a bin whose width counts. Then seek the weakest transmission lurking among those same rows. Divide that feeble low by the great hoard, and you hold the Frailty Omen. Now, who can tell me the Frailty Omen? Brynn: 0.0149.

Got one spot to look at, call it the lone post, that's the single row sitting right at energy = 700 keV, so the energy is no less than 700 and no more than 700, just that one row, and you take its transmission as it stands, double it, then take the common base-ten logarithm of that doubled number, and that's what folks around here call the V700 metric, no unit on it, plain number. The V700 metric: 0.56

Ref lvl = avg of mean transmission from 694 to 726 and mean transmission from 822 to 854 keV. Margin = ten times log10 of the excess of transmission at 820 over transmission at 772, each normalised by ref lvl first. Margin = -17.9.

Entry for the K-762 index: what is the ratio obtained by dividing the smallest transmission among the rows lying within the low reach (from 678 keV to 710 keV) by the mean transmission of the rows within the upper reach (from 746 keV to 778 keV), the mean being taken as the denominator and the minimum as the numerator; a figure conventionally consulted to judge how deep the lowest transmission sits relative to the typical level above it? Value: 0.69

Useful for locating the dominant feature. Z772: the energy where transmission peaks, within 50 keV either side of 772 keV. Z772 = 724 keV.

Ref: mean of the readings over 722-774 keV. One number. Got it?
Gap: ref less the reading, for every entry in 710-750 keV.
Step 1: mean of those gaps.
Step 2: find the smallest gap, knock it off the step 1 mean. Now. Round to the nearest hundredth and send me 0.10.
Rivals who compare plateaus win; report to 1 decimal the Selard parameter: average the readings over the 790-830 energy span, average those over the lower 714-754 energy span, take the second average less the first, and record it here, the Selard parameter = 0.1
